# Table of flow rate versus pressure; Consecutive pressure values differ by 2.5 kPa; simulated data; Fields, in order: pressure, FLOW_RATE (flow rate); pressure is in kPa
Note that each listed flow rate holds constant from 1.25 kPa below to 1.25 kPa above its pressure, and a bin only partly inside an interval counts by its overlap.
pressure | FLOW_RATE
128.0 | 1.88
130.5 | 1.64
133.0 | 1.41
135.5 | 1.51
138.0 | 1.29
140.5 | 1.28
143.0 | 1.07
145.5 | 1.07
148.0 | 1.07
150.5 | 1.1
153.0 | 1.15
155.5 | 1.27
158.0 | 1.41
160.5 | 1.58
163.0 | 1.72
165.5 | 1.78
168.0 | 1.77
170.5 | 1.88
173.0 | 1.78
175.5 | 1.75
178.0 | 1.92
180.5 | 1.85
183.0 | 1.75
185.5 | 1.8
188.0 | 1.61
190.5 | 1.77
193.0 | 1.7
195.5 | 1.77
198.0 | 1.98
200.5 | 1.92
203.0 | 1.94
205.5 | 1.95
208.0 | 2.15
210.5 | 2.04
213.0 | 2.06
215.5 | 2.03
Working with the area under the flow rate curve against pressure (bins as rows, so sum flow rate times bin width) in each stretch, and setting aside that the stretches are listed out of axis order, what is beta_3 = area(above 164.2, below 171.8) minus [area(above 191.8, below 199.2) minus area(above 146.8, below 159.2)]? 15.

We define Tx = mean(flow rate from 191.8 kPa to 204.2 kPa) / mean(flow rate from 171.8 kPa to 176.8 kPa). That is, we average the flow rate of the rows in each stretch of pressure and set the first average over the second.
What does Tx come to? 1.1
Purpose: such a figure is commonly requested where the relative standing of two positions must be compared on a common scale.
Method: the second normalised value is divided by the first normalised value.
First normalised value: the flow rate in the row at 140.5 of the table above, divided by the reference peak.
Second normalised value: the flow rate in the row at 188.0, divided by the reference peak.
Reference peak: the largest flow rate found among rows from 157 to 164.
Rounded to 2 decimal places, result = 1.26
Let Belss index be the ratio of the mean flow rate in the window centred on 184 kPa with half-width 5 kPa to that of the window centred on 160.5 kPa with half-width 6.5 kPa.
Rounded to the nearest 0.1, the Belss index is 1.1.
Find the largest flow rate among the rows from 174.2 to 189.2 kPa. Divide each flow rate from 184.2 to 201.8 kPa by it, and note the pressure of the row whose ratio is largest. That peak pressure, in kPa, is 198.0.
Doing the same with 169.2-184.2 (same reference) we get 178.0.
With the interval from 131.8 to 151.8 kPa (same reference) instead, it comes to 135.5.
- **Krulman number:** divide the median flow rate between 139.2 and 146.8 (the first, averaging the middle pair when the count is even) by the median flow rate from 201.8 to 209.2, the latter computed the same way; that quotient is 0.55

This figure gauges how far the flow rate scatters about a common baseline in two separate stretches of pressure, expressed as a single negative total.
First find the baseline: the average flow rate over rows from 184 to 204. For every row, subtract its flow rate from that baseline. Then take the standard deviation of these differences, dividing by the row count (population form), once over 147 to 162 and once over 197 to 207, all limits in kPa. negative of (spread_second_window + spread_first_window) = -0.20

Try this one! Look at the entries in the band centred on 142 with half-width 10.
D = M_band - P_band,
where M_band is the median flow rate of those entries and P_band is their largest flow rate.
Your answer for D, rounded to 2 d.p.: -0.32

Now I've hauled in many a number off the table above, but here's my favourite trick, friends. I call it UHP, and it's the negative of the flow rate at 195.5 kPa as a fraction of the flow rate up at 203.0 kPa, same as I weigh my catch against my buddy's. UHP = -0.912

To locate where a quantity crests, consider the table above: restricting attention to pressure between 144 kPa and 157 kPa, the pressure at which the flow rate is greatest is 155.5 kPa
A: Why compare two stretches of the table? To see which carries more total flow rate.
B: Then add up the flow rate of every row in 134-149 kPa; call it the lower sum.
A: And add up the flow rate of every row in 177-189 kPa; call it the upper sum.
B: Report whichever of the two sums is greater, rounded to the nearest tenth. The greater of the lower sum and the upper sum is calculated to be 8.9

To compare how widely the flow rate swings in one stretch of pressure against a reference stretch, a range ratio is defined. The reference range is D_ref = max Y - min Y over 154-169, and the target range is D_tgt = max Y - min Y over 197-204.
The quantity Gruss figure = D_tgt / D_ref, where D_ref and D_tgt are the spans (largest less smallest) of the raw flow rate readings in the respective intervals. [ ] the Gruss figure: 0.1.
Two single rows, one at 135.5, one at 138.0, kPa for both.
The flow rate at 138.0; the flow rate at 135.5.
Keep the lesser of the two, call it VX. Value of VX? 1.3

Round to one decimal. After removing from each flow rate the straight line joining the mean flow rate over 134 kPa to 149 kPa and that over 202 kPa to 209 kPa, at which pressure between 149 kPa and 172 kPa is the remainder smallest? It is 150.5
